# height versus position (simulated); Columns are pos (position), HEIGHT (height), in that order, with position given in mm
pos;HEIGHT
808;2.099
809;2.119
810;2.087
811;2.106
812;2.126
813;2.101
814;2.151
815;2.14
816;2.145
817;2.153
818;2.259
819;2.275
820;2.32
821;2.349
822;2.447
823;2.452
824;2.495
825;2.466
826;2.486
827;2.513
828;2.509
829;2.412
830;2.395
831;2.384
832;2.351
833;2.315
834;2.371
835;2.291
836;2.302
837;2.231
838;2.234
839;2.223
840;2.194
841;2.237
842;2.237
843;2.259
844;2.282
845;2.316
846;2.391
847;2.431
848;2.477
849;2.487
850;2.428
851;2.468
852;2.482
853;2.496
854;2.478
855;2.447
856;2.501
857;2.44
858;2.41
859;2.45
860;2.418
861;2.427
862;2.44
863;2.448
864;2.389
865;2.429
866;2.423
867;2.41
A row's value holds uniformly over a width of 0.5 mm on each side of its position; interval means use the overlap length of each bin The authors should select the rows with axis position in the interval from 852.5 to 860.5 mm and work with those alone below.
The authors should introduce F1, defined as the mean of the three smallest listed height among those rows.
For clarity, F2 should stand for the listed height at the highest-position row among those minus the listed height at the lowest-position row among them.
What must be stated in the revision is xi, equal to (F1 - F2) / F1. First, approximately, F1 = 2.4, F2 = -0.08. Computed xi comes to 1.03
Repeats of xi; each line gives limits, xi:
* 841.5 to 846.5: 0.93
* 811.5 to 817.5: 0.99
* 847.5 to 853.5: 0.99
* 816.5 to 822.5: 0.87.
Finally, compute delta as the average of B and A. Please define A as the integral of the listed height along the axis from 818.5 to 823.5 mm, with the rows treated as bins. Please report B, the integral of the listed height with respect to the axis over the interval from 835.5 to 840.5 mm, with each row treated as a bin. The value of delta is 11.51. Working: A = 11.8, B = 11.2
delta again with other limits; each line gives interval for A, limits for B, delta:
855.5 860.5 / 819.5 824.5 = 12.14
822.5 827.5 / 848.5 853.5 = 12.39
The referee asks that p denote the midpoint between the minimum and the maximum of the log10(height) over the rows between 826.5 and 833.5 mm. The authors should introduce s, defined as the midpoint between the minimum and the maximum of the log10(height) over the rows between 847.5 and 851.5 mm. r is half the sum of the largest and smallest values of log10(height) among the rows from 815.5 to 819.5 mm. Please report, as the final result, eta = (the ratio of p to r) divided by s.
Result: 2.85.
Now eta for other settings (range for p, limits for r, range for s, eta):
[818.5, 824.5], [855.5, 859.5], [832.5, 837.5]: 2.67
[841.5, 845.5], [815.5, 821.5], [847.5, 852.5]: 2.61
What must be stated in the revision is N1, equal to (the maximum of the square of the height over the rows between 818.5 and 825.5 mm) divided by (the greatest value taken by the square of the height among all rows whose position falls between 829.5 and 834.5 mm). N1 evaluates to 1.09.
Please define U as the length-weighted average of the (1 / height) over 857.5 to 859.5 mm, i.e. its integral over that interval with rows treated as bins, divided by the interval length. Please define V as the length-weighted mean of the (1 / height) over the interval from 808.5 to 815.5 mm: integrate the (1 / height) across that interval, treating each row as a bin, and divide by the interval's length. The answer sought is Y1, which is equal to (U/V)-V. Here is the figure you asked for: 0.40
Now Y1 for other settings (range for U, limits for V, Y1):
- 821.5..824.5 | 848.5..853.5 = 0.60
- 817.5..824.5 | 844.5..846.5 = 0.57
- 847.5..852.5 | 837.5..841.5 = 0.45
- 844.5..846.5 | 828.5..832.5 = 0.59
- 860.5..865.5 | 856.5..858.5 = 0.59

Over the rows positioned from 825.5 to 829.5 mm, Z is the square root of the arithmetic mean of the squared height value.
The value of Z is 2.48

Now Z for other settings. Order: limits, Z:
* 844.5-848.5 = 2.40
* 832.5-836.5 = 2.32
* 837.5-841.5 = 2.22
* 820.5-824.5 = 2.44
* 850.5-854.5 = 2.48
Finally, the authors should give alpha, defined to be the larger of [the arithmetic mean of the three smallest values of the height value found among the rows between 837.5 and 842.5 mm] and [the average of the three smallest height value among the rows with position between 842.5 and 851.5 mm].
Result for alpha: 2.29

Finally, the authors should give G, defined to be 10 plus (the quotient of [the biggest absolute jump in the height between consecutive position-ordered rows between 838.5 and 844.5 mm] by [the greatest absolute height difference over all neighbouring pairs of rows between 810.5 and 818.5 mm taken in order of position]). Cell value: 10.4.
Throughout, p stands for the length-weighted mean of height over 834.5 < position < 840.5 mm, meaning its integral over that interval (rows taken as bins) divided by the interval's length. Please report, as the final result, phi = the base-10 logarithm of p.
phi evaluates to 0.351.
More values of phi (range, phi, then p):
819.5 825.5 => 0.384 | 2.42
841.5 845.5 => 0.357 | 2.27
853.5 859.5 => 0.390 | 2.45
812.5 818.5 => 0.334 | 2.16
